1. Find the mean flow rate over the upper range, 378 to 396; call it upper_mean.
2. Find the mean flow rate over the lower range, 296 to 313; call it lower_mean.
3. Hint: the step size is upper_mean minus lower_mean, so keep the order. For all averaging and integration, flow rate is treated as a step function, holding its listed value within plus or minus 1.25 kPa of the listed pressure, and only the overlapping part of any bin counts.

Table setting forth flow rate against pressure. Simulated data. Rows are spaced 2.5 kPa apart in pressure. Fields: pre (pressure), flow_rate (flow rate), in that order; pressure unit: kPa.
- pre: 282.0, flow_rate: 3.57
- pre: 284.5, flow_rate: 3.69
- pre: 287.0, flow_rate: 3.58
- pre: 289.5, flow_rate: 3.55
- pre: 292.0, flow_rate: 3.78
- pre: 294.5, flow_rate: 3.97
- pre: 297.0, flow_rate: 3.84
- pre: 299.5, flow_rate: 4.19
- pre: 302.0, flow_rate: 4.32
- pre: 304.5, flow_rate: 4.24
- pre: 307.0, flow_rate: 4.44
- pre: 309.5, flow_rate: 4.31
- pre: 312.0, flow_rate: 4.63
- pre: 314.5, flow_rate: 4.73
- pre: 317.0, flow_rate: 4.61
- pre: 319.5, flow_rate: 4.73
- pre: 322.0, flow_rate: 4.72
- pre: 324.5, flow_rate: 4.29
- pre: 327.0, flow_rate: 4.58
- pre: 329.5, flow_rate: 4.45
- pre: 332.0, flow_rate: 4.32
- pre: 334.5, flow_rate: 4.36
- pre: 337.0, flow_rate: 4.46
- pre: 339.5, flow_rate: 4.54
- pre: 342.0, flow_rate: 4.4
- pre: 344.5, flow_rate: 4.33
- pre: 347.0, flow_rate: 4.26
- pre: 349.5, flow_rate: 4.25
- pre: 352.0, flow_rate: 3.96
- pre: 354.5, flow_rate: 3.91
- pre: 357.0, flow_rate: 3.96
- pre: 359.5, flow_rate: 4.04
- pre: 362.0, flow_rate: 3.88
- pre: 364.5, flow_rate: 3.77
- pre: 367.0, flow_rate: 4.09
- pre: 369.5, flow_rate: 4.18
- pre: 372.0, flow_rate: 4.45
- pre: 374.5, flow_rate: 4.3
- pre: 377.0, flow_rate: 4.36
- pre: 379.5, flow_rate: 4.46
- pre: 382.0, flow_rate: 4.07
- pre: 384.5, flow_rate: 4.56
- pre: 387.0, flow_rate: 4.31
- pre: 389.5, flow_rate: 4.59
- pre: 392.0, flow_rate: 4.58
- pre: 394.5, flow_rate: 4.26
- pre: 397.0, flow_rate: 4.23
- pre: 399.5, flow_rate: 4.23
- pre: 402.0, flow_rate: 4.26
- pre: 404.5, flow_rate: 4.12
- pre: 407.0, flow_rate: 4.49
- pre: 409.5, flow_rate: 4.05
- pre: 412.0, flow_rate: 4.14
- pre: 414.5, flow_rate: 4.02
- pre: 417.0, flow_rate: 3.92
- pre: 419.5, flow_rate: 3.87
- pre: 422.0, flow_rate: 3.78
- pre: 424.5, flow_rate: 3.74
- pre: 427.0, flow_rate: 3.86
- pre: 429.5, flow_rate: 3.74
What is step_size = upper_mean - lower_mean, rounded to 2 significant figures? 0.12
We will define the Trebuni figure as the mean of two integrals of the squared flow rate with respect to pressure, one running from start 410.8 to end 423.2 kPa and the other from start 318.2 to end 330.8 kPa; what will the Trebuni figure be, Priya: 227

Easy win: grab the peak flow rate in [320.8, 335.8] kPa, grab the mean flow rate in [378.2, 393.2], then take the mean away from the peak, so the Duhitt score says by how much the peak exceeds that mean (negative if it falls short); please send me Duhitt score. 0.29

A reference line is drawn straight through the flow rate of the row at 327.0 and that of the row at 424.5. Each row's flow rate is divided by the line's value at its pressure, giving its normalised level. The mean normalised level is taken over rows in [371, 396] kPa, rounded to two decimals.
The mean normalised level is 1.07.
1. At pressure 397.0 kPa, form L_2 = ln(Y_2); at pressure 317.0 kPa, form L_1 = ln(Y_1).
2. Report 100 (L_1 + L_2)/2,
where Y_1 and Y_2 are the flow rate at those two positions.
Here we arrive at 149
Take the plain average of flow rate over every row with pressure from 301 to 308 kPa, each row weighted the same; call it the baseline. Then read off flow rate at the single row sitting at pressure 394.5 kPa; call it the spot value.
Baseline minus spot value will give 0.07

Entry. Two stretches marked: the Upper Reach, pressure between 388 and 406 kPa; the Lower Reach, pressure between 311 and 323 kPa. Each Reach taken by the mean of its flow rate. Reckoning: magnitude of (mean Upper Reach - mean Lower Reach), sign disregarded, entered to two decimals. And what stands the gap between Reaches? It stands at 0.36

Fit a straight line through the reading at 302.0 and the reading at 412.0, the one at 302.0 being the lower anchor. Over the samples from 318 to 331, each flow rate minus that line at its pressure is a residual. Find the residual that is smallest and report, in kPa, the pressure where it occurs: 324.5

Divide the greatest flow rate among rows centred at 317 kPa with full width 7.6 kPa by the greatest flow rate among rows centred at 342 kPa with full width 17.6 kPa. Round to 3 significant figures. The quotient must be 1.04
